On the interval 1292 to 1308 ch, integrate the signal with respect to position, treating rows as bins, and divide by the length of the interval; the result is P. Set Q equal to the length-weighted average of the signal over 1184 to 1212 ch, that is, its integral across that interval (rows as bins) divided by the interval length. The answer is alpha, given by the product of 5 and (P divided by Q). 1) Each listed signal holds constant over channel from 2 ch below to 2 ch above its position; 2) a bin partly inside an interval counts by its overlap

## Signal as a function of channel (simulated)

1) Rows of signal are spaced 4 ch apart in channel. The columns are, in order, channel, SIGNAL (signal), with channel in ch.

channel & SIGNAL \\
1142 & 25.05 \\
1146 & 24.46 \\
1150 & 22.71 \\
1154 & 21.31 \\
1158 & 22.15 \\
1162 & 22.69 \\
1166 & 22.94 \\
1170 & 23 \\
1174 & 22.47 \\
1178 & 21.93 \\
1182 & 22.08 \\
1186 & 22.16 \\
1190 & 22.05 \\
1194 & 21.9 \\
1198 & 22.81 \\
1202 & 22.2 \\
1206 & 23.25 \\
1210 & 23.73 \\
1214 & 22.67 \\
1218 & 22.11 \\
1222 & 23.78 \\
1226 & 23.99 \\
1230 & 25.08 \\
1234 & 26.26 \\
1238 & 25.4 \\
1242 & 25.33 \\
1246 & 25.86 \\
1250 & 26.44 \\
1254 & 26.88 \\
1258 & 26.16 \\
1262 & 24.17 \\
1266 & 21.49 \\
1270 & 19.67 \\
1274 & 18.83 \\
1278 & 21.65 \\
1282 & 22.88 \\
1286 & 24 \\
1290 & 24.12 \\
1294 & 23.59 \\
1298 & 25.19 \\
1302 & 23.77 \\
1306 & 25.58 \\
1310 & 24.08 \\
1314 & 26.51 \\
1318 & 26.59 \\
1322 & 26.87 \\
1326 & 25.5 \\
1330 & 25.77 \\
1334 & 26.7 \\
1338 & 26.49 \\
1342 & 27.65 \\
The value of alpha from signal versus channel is 5.43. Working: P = 24.5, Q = 22.6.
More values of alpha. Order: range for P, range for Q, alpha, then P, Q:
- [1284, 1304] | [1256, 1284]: 5.45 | 24.1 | 22.1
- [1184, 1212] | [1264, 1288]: 5.27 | 22.6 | 21.4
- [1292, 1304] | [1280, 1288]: 5.16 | 24.2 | 23.4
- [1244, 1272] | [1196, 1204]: 5.42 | 24.4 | 22.5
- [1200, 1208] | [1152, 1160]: 5.23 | 22.7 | 21.7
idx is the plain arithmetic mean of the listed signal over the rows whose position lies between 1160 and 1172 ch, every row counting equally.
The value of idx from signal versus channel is 22.9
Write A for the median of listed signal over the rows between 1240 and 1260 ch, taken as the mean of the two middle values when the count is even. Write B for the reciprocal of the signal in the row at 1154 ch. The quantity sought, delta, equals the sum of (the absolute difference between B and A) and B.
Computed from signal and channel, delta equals 26.2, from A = 26.2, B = 0.0469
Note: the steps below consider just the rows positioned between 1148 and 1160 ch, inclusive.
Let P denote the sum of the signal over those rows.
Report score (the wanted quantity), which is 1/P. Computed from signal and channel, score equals 0.0151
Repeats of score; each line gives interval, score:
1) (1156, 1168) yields 0.0148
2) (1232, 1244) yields 0.0130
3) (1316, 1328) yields 0.0127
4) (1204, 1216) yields 0.0144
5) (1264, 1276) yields 0.0167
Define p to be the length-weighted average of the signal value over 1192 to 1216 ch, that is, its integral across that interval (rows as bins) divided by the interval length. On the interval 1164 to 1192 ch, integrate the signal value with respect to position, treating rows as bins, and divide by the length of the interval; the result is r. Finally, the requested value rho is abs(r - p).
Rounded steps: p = 23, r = 22.4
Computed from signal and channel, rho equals 0.4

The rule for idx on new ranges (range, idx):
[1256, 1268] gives 23.9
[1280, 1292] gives 23.7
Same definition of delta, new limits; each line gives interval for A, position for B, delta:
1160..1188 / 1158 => 22.5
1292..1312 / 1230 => 24.1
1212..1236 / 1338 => 23.9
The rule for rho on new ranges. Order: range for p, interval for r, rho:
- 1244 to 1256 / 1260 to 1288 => 4.6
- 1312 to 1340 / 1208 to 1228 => 3.1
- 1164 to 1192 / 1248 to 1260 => 4.1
